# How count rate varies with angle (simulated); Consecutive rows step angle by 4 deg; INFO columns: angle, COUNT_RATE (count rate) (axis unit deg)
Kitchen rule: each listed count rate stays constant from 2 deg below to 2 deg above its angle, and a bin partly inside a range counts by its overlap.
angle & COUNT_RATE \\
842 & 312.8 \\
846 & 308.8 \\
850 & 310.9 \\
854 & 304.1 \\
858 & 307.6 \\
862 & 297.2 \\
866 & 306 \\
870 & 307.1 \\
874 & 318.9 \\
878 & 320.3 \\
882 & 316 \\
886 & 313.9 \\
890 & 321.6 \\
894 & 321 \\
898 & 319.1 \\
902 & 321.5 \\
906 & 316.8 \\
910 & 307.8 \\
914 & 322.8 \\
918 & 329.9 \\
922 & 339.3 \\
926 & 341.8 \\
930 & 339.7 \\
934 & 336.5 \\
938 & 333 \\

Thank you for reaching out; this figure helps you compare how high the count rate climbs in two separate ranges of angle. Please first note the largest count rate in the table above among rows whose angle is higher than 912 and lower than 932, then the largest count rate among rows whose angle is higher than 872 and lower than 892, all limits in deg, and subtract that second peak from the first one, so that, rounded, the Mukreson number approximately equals 20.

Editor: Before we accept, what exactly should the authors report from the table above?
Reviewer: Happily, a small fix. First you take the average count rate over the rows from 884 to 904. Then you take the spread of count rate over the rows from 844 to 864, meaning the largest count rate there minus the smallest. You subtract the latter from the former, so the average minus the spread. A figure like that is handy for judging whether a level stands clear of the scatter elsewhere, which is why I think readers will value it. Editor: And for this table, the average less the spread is 306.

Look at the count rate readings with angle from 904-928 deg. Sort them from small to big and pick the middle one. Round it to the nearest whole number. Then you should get 326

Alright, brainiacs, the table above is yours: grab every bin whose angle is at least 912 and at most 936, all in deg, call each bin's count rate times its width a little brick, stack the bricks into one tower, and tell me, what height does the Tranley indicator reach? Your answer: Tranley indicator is 8040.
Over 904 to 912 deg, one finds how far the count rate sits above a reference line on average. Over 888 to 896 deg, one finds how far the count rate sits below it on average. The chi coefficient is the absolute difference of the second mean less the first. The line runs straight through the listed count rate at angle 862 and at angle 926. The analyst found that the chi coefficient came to 14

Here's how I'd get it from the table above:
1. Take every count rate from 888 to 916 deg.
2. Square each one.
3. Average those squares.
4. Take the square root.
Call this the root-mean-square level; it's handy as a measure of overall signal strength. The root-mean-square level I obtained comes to 319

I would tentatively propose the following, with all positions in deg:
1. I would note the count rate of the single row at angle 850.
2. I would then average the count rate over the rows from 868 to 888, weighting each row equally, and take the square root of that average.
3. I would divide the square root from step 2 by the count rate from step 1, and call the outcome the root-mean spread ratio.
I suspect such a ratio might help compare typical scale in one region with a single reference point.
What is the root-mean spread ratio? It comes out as 0.057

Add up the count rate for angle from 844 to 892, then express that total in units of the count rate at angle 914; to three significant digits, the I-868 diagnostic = 11.6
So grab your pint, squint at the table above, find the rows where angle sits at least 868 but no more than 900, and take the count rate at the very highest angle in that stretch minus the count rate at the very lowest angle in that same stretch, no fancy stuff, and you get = 12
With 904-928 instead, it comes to 25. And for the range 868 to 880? 13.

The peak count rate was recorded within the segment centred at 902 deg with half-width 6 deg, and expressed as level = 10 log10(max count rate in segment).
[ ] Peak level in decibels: 25.1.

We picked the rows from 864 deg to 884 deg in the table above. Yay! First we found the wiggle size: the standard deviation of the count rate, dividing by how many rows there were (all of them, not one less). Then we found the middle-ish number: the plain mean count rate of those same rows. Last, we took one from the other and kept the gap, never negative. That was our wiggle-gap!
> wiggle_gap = 308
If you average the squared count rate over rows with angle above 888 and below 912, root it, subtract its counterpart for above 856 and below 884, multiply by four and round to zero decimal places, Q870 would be 30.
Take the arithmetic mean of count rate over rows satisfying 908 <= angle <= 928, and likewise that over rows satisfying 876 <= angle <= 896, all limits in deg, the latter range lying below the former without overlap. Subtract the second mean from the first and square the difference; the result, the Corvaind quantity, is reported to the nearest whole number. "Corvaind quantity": 95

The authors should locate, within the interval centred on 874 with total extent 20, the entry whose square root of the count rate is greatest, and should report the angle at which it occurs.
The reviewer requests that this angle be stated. 878 deg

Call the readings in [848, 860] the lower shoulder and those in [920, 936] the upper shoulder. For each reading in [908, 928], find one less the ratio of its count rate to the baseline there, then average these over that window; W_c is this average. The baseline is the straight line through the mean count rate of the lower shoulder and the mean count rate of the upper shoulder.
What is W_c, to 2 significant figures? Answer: 0.020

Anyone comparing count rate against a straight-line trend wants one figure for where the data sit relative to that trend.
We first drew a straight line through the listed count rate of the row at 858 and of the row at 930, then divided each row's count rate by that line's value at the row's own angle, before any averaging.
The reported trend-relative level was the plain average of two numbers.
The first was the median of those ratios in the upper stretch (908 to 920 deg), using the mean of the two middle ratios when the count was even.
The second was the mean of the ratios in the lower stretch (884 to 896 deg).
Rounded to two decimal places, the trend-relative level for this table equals 0.98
